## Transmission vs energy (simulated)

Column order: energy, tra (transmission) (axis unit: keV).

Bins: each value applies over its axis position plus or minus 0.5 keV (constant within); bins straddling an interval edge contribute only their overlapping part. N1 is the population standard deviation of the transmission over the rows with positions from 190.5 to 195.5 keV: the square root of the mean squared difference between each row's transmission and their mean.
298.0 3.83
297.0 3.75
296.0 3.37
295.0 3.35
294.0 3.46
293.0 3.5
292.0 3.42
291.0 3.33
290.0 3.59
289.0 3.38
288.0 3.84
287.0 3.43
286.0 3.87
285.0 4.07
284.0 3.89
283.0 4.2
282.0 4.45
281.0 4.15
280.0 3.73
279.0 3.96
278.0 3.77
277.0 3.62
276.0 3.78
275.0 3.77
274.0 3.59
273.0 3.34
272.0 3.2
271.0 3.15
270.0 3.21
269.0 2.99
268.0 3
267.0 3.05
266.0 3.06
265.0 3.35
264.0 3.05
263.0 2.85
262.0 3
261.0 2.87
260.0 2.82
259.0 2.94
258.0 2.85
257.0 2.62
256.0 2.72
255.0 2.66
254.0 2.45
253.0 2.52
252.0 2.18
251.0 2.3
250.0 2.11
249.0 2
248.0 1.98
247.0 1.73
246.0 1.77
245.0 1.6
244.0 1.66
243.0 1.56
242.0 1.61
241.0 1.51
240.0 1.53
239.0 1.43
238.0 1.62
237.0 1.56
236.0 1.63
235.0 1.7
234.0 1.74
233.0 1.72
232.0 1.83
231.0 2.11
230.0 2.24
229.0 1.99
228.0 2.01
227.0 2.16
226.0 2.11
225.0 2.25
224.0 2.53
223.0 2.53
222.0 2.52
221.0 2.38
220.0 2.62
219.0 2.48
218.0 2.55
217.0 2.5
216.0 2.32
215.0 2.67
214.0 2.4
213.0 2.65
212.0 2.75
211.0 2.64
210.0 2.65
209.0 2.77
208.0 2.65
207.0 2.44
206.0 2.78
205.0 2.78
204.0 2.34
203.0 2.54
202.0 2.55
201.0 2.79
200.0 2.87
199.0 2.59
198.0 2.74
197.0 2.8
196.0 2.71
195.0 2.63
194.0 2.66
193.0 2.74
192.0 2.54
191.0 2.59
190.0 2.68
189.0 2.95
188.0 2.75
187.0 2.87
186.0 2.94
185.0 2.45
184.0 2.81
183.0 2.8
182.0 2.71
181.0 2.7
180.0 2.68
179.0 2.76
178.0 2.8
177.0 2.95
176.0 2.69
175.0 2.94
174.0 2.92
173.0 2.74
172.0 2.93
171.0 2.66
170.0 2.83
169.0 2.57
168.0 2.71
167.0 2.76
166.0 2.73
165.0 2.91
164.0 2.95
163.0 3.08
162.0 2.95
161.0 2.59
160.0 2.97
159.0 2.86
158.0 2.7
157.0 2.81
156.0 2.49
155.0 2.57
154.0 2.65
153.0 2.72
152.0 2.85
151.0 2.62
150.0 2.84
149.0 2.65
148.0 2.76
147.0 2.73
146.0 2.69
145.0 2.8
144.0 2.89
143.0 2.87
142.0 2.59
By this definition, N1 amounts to 0.07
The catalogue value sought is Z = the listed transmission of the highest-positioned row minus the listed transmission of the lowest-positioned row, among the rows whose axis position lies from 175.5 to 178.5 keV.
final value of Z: 0.1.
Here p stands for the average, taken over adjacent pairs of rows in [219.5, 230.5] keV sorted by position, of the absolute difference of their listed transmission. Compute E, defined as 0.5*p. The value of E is 0.064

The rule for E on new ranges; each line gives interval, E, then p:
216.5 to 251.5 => 0.055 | 0.11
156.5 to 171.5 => 0.080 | 0.16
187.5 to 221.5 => 0.077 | 0.15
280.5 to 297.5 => 0.117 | 0.23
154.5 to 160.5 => 0.078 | 0.16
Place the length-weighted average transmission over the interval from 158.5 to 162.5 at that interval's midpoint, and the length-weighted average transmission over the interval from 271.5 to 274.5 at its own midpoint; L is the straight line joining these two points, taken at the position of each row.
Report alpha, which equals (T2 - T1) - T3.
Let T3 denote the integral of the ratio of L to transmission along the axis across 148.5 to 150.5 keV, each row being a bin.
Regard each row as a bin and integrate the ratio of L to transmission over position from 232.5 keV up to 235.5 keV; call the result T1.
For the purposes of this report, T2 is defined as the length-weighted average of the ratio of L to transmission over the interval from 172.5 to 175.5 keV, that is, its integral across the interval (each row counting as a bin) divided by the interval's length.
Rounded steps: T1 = 5.57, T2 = 1.01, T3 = 2.0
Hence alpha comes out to -7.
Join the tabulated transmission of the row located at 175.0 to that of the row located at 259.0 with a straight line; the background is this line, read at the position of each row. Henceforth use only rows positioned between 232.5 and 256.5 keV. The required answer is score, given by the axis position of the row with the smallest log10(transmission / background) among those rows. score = 239.0 keV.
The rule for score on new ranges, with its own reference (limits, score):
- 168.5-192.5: 185.0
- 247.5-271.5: 248.0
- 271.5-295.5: 272.0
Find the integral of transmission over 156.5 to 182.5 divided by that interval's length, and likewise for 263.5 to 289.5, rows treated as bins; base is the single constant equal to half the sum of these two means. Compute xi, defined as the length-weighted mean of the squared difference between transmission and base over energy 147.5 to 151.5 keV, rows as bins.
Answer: 0.2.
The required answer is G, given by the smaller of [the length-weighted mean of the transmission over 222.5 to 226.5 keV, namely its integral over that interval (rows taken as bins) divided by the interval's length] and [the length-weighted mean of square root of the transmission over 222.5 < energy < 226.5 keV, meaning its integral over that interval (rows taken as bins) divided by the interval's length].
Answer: 1.53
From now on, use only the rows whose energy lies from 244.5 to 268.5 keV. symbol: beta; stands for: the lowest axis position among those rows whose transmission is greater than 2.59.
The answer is 255.0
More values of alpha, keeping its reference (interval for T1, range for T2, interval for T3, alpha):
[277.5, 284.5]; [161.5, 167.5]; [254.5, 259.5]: -11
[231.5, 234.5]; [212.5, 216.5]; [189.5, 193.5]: -9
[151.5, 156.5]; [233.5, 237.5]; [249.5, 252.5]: -8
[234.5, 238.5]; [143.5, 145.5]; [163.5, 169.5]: -13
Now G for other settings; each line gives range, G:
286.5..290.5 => 1.89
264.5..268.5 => 1.76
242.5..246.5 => 1.28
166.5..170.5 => 1.65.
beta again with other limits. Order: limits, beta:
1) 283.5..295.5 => 284.0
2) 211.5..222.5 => 212.0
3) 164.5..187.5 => 165.0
